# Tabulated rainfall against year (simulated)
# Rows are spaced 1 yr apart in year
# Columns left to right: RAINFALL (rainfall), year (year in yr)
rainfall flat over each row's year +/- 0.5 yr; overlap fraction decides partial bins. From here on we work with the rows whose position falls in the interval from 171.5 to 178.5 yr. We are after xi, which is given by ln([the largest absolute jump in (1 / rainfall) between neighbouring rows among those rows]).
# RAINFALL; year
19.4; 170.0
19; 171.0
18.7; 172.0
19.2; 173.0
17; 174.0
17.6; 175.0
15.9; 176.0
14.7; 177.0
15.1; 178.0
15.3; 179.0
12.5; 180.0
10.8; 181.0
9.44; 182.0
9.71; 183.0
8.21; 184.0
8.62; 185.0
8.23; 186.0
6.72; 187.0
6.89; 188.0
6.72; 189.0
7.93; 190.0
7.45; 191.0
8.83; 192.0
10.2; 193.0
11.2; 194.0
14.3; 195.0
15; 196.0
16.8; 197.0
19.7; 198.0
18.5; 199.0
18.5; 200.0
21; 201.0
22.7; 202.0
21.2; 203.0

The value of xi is -5.00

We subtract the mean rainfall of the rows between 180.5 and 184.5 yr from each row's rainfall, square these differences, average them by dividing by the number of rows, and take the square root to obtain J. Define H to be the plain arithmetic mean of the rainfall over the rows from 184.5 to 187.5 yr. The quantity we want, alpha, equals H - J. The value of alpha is 6.9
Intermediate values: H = 7.9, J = 0.9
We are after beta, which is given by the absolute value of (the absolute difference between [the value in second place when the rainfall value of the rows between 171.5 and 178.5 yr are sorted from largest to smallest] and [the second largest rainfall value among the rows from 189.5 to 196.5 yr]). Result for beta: 4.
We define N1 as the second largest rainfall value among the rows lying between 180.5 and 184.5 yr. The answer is 9.71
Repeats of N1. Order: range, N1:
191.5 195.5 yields 11.2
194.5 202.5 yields 21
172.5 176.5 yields 17.6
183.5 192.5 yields 8.62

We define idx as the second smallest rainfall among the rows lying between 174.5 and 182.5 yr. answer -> 10.8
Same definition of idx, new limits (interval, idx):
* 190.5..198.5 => 8.83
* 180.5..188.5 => 6.89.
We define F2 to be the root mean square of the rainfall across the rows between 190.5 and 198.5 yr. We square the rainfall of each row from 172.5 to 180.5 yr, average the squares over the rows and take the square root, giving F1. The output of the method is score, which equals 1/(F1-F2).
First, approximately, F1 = 16.0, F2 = 13.5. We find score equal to 0.40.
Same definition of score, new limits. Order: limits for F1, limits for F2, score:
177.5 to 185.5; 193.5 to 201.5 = -0.18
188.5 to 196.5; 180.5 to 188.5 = 0.52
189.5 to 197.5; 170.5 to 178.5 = -0.19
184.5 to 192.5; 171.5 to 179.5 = -0.11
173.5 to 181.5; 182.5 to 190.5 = 0.14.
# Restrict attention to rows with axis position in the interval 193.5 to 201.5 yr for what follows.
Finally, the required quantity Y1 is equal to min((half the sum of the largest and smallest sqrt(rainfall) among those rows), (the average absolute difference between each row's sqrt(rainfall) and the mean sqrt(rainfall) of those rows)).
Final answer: 0.32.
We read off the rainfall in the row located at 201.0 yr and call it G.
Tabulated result 21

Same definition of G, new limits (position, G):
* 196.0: 15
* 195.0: 14.3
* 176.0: 15.9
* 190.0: 7.93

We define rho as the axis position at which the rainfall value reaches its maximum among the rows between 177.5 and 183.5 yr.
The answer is 179.0 yr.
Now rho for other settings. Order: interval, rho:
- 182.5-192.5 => 183.0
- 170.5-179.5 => 173.0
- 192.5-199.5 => 198.0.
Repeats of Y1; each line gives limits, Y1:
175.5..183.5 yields 0.33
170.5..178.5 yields 0.18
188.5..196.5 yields 0.39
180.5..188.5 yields 0.18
